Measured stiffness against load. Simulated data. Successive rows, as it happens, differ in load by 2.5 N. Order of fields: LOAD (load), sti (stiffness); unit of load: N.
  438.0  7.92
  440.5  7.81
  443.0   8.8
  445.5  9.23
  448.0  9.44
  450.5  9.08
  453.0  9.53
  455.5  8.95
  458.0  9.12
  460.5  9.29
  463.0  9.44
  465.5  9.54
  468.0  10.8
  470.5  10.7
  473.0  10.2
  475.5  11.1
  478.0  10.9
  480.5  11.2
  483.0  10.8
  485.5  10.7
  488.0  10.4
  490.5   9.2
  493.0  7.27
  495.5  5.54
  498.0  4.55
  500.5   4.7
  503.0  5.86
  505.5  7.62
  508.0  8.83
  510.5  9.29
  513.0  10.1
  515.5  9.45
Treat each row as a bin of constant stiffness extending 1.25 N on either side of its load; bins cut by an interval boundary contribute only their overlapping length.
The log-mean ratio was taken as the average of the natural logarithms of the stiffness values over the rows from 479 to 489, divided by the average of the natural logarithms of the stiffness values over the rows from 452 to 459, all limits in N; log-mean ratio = 1.07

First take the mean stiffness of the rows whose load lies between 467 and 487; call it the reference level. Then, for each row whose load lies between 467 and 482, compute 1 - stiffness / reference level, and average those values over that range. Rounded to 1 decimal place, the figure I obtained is 0.0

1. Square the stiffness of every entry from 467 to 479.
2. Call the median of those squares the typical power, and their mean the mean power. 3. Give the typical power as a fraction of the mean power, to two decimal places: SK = 1.01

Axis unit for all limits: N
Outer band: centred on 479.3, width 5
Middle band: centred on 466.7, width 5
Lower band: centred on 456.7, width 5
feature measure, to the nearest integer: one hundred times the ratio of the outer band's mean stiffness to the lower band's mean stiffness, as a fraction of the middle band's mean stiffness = 12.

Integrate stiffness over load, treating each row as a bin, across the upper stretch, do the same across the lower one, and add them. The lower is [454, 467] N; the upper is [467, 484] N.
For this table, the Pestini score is 305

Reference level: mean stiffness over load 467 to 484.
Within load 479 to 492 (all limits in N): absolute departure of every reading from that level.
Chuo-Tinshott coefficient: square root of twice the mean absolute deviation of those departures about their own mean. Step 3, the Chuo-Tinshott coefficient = 0.94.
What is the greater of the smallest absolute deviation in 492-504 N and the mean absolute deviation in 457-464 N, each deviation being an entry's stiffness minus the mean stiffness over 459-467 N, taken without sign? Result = 2.2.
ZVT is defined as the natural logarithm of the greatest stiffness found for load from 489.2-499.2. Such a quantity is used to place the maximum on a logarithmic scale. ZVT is 2.22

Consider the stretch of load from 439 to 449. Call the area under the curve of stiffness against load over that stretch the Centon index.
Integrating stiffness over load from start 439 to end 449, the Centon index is 88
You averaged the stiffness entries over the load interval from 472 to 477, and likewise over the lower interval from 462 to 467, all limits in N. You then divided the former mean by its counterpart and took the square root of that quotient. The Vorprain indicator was 1.06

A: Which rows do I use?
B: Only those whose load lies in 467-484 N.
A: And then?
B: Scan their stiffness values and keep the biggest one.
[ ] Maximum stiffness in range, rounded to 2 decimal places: 11.20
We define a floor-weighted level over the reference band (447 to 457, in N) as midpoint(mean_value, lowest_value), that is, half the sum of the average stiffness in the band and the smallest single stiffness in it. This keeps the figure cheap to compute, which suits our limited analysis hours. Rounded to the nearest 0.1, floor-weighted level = 9.1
